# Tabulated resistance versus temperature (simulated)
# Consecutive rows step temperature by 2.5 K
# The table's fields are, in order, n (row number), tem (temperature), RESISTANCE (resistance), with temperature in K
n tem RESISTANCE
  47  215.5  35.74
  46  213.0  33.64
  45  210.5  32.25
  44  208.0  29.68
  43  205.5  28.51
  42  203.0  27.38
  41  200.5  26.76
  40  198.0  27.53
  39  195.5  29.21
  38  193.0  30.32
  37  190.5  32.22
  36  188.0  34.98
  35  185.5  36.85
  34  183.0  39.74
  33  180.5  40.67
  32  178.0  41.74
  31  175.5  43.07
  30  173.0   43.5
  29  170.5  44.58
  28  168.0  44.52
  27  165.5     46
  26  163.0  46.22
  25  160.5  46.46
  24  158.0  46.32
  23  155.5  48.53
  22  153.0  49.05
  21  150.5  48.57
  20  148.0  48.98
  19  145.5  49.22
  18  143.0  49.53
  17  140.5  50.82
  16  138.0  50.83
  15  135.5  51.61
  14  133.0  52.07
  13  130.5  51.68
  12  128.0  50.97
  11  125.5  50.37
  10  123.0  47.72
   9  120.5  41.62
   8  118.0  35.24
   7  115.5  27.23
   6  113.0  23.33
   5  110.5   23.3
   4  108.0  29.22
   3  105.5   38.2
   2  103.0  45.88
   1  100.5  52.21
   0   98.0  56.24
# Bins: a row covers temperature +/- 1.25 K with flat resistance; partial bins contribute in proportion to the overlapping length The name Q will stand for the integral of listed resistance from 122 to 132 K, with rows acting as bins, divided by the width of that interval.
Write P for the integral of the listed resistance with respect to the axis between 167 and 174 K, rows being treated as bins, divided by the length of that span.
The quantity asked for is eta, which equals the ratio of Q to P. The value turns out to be 1.14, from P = 44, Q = 50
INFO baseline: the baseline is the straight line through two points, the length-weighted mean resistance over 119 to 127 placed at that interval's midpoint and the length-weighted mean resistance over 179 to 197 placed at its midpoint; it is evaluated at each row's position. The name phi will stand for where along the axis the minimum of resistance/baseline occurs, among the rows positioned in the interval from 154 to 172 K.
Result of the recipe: 158.0 K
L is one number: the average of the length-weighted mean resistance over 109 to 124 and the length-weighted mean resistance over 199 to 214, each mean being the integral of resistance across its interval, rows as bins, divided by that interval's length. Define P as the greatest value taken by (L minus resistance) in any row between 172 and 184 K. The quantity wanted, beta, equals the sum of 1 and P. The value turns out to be -8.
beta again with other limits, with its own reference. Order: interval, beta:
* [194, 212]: 5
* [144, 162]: -14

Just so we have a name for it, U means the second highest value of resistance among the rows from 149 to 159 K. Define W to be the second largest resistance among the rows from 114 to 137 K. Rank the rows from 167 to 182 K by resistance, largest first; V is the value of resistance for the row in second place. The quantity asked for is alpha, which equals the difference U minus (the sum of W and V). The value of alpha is -48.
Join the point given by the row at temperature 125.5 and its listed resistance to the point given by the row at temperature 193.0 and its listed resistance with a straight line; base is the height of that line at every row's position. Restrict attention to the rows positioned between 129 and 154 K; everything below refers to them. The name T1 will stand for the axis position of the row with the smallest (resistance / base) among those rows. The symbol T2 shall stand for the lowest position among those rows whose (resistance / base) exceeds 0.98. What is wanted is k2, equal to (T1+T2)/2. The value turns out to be 130.5 K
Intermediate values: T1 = 130.5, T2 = 130.5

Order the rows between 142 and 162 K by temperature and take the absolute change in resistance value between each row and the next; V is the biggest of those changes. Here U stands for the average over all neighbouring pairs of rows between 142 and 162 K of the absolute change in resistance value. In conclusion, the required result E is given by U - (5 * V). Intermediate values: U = 0.6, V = 2.2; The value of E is -10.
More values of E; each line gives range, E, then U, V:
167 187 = -13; 1.1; 2.9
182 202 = -13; 1.9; 2.9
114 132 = -36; 4.1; 8.0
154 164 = -10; 0.9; 2.2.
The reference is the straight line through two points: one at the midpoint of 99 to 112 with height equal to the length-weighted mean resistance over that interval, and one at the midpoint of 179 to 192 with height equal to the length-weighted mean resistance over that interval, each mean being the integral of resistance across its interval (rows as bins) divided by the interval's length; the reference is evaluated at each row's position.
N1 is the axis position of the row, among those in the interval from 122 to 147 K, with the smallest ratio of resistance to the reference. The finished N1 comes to 123.0 K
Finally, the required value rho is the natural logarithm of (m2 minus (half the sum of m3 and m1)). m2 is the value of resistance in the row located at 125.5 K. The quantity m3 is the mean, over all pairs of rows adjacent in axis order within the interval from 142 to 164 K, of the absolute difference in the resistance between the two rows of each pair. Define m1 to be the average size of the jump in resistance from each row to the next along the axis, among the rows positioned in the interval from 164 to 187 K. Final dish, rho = 3.90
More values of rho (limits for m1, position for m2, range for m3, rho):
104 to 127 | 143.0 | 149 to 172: 3.84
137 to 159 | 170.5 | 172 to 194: 3.77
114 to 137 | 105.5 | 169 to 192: 3.58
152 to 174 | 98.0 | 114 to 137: 3.99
